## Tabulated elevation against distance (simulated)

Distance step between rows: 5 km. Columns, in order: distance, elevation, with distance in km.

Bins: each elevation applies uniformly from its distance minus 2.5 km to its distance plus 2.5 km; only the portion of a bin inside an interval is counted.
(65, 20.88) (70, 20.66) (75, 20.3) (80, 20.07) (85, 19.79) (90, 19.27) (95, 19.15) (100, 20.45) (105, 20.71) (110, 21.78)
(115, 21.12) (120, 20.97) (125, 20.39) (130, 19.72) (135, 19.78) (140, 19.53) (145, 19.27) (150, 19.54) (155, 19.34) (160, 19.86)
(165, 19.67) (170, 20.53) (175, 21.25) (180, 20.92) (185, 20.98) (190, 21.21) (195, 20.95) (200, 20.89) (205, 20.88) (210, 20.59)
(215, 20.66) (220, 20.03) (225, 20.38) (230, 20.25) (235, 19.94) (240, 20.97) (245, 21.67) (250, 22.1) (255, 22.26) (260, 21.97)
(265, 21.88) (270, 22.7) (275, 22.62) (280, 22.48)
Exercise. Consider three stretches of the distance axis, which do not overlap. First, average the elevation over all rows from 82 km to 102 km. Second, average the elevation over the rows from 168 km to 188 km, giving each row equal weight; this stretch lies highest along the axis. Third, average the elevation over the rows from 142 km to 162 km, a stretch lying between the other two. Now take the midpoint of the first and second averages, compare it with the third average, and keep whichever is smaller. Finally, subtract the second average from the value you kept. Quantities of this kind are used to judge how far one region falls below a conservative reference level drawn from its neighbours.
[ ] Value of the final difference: -1.4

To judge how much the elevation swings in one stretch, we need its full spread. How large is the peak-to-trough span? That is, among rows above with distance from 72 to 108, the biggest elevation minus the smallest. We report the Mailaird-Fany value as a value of 1.6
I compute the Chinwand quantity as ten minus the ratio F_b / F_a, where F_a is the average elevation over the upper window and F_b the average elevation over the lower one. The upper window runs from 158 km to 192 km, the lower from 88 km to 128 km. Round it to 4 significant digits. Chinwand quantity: 9.007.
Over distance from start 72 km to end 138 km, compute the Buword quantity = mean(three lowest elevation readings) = 19.4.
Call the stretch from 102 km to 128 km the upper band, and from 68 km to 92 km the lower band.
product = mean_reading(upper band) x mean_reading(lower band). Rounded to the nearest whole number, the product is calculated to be 420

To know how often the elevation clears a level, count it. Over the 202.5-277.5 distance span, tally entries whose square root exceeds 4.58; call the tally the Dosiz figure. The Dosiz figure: 7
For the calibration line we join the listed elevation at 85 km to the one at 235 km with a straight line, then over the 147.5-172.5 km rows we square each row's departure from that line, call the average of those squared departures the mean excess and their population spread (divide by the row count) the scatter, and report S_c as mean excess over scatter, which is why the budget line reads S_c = 1.05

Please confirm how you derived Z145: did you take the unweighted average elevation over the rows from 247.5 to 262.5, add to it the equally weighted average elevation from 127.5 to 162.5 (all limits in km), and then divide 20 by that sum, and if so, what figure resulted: 0.480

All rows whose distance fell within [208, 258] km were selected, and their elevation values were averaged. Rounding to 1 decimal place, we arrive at 20.9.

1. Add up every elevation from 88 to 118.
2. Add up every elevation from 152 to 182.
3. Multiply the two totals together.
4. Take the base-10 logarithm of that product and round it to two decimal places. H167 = 4.17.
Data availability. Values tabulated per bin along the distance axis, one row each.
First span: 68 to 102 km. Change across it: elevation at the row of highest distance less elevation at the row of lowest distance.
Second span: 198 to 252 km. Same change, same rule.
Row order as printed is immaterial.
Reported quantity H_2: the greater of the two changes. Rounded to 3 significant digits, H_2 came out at 1.21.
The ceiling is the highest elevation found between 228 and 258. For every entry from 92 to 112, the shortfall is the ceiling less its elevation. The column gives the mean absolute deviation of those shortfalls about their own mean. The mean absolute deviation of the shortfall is 0.7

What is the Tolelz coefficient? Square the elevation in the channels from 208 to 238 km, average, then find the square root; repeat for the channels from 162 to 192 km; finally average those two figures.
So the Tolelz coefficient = 20.54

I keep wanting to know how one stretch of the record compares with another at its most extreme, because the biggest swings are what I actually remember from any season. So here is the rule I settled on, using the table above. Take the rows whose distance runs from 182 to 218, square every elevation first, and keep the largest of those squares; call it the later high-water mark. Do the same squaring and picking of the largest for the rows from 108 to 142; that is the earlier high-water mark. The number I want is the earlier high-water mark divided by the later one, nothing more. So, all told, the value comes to 1.054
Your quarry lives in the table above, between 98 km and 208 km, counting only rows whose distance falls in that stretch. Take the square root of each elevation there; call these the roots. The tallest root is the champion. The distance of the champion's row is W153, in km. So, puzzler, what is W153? 110 km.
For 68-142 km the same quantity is 110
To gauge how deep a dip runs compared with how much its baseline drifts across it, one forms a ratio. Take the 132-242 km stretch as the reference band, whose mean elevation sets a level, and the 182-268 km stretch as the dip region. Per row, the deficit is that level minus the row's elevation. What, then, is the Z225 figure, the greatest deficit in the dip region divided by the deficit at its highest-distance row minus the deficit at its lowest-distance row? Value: -0.44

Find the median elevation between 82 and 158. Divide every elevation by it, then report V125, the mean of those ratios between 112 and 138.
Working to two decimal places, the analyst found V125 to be 1.03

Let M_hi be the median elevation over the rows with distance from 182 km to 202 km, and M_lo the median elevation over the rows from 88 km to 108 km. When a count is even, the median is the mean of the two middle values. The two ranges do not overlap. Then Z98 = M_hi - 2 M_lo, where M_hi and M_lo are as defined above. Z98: -18.8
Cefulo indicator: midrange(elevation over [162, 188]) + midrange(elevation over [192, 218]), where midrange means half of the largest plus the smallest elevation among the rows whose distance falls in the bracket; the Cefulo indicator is 41.2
